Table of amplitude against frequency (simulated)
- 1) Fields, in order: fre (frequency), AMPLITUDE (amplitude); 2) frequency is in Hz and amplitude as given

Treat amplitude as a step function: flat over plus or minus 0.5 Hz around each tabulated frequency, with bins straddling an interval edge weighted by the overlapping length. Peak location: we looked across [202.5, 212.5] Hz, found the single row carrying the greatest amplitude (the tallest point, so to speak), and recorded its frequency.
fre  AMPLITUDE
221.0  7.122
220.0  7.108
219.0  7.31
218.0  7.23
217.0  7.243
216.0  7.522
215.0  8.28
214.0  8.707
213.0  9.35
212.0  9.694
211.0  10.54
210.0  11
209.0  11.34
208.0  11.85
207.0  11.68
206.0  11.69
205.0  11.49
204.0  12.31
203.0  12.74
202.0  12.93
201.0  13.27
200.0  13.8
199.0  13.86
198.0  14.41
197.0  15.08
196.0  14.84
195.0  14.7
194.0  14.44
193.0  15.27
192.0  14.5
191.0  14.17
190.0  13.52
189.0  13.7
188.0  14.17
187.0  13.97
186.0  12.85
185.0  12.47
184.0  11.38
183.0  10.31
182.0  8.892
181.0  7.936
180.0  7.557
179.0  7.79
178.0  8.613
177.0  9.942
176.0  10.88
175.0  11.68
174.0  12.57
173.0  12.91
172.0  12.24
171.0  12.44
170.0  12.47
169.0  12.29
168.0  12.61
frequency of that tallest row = 203.0 Hz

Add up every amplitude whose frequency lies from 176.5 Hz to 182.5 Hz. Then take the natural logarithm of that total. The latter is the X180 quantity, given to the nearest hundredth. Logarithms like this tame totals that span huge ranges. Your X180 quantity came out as 3.93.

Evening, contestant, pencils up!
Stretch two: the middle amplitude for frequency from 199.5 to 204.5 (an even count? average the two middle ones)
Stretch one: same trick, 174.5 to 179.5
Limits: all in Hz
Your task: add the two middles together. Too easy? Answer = 22.9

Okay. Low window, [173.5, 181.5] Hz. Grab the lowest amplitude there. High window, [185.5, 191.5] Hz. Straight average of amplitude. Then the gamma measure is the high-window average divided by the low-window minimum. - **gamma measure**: 1.8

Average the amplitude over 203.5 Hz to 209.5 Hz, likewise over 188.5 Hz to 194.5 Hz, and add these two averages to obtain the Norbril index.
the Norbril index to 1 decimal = 26.0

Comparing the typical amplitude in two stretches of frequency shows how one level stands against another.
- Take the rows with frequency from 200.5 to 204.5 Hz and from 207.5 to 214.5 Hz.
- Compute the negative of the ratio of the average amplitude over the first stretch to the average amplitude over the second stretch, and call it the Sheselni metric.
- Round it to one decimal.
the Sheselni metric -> -1.2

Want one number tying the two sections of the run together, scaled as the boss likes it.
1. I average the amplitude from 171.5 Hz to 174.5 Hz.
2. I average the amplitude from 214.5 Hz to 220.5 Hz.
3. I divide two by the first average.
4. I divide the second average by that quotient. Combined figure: 47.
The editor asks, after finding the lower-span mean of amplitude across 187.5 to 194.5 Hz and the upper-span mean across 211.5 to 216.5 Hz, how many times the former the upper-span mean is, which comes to 0.61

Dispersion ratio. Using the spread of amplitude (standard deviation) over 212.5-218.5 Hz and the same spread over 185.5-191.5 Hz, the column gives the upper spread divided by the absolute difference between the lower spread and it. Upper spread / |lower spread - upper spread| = 2.4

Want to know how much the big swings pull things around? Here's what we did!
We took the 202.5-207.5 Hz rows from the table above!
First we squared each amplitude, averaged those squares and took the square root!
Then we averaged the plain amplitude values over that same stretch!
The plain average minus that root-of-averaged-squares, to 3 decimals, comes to -0.009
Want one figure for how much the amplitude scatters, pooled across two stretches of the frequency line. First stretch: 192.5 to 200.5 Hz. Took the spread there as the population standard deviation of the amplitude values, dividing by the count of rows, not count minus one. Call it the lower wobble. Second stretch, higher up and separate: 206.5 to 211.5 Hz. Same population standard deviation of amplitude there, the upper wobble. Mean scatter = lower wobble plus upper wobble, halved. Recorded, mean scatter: 0.48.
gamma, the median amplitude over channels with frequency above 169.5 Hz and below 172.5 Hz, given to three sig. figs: 12.4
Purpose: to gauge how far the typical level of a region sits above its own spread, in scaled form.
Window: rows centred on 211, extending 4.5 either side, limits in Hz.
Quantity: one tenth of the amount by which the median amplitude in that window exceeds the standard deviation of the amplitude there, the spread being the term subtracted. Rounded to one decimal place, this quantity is 0.9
